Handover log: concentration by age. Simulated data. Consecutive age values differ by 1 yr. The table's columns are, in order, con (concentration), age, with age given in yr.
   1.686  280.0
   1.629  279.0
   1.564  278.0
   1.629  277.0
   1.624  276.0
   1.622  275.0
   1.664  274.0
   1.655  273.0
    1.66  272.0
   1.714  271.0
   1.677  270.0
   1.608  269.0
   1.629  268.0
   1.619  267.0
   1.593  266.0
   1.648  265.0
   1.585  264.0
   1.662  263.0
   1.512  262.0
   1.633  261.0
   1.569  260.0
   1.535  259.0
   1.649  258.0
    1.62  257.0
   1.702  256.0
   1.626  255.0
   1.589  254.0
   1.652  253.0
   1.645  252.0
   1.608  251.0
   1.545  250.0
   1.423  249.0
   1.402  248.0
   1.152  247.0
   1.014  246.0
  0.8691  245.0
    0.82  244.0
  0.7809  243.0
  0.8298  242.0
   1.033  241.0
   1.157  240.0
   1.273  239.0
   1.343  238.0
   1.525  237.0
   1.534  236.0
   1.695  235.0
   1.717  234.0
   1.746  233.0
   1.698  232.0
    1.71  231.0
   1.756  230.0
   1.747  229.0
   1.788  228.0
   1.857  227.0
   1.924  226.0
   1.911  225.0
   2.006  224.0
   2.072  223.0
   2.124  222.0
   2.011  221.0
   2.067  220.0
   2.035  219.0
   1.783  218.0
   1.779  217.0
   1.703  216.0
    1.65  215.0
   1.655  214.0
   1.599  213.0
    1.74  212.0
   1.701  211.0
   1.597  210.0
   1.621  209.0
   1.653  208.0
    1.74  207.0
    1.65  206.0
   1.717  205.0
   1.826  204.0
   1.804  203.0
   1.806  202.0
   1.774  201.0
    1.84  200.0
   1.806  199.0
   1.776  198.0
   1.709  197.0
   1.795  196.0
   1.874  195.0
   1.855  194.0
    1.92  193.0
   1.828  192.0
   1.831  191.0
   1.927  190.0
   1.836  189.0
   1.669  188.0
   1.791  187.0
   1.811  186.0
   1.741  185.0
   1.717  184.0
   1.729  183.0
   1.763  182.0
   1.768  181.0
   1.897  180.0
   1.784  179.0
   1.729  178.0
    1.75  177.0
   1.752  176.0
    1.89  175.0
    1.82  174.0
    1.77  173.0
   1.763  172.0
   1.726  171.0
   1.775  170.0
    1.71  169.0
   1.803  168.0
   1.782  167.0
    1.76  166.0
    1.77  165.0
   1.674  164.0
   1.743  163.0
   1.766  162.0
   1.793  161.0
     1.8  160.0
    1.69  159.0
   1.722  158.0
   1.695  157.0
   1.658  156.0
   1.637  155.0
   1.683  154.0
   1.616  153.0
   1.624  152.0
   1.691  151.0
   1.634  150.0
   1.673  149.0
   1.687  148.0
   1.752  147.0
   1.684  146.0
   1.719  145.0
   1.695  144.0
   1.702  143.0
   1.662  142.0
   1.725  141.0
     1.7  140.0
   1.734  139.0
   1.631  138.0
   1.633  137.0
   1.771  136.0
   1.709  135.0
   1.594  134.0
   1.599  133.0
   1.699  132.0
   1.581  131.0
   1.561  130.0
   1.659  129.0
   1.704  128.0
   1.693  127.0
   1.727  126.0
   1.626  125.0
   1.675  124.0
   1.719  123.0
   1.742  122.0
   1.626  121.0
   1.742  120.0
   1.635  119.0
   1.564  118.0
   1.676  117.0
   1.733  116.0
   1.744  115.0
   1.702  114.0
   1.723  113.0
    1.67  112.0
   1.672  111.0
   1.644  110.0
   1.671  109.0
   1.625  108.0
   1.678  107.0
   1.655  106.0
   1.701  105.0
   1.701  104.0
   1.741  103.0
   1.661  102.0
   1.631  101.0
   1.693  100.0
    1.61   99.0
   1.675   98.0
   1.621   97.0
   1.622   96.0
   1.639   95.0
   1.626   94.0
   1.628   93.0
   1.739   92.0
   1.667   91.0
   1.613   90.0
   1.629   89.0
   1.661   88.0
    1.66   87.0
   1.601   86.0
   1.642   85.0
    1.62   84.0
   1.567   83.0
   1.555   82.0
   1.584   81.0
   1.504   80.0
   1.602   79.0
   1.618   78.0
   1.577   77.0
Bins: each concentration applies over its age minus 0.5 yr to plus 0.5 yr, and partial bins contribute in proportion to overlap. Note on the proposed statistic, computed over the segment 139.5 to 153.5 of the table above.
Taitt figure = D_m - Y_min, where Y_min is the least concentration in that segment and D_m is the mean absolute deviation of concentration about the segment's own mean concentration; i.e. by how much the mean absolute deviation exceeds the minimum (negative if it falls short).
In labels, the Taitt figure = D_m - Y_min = -1.59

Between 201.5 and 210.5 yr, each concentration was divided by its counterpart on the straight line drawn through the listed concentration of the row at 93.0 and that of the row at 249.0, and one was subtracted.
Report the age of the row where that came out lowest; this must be 210.0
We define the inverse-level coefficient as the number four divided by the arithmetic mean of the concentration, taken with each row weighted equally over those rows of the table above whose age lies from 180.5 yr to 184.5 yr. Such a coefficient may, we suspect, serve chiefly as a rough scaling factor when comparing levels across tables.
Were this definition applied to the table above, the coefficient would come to 2.29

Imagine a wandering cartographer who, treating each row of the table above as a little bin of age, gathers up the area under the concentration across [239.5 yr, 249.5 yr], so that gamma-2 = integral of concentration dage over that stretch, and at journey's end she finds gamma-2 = 10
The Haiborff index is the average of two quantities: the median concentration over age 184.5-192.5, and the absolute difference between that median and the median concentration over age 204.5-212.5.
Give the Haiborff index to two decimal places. 0.98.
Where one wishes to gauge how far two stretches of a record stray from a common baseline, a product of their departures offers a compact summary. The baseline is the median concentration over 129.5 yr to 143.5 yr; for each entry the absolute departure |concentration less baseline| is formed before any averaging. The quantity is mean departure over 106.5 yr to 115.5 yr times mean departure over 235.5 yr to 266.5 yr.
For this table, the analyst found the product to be 0.0077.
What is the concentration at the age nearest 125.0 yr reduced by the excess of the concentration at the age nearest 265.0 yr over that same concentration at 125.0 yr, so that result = 1.60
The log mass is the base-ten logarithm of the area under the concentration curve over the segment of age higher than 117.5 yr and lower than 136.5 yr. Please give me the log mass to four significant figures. 1.500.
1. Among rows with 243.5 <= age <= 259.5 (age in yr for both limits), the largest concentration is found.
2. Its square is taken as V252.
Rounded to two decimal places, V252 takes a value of 2.90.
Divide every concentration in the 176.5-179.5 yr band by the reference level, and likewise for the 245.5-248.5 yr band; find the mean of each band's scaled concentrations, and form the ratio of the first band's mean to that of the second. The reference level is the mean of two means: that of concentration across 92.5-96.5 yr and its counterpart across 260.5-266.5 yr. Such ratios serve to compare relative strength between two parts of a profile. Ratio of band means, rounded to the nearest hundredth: 1.48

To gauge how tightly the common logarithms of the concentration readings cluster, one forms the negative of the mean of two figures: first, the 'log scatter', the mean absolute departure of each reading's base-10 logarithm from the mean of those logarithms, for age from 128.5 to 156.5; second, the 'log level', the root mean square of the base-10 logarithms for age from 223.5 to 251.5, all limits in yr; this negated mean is -0.102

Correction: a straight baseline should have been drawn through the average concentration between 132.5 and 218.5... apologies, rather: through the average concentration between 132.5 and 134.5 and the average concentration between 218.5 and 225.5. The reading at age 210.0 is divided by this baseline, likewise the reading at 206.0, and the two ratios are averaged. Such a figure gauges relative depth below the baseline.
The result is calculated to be 0.83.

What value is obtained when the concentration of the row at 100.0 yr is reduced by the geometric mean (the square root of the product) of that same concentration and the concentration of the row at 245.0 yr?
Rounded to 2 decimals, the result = 0.48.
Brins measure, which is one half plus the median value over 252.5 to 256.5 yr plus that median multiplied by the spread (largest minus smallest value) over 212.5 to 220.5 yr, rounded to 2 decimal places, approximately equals 2.91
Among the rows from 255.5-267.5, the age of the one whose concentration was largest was 256.0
